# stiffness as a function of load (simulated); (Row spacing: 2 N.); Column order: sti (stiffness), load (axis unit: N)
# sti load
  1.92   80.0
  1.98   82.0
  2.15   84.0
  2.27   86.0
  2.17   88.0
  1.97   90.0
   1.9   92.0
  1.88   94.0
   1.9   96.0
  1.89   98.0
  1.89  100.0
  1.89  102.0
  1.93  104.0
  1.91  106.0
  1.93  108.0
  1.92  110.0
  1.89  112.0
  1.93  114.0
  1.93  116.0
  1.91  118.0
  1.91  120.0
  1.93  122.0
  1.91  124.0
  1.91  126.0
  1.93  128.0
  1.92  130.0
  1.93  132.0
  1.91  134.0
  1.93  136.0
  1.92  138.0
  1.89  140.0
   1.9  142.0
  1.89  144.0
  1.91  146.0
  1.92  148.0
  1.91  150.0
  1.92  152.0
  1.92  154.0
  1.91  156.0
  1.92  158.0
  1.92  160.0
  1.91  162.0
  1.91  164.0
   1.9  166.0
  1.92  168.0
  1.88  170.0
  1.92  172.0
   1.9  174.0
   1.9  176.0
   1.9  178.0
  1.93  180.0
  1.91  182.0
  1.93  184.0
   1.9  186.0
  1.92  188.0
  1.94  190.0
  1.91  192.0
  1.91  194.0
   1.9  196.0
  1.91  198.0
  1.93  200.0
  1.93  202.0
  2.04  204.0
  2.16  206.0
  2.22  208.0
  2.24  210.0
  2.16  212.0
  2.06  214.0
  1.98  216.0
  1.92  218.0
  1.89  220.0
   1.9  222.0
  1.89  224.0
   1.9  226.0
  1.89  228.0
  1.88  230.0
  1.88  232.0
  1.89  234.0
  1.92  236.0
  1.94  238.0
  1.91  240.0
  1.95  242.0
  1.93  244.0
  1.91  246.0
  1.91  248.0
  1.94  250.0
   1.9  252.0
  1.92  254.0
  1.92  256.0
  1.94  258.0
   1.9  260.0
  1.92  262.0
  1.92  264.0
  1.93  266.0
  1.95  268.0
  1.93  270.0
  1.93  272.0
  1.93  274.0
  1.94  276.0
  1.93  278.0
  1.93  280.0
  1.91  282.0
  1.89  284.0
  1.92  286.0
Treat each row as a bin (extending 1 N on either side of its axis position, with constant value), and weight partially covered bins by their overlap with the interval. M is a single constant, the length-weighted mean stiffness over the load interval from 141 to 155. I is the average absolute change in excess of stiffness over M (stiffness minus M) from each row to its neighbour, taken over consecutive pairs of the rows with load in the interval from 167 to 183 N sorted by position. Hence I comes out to 0.02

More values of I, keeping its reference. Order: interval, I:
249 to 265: 0.02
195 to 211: 0.05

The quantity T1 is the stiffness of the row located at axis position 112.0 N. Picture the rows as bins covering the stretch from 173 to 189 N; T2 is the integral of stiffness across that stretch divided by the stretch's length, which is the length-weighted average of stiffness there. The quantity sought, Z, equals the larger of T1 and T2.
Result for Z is 1.911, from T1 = 1.89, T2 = 1.91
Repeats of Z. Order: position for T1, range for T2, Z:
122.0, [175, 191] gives 1.930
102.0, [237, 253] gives 1.924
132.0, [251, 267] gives 1.930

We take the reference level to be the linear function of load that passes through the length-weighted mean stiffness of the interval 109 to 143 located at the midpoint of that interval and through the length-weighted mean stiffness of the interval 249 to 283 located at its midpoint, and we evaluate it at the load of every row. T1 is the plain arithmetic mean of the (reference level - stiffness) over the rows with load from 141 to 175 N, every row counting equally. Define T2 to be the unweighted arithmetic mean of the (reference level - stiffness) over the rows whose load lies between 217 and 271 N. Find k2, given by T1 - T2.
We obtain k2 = -0.001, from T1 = 0.009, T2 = 0.0102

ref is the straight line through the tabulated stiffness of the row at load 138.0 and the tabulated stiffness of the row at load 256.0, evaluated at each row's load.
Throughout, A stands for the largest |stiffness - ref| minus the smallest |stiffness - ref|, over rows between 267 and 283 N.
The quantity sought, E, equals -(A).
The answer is -0.020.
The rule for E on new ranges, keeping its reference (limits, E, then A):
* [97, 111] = -0.030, 0.030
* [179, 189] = -0.020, 0.020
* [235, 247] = -0.030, 0.030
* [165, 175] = -0.040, 0.040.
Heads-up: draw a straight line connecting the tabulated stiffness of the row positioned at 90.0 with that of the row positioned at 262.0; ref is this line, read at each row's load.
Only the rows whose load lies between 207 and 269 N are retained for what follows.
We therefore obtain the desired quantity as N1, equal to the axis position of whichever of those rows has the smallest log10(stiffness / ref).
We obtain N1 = 230.0 N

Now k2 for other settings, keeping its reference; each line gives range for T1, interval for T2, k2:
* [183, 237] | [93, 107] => -0.057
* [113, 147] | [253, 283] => 0.002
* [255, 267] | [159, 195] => -0.004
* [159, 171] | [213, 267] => 0.008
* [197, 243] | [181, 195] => -0.054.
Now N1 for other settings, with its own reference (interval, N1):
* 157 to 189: 170.0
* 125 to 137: 126.0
